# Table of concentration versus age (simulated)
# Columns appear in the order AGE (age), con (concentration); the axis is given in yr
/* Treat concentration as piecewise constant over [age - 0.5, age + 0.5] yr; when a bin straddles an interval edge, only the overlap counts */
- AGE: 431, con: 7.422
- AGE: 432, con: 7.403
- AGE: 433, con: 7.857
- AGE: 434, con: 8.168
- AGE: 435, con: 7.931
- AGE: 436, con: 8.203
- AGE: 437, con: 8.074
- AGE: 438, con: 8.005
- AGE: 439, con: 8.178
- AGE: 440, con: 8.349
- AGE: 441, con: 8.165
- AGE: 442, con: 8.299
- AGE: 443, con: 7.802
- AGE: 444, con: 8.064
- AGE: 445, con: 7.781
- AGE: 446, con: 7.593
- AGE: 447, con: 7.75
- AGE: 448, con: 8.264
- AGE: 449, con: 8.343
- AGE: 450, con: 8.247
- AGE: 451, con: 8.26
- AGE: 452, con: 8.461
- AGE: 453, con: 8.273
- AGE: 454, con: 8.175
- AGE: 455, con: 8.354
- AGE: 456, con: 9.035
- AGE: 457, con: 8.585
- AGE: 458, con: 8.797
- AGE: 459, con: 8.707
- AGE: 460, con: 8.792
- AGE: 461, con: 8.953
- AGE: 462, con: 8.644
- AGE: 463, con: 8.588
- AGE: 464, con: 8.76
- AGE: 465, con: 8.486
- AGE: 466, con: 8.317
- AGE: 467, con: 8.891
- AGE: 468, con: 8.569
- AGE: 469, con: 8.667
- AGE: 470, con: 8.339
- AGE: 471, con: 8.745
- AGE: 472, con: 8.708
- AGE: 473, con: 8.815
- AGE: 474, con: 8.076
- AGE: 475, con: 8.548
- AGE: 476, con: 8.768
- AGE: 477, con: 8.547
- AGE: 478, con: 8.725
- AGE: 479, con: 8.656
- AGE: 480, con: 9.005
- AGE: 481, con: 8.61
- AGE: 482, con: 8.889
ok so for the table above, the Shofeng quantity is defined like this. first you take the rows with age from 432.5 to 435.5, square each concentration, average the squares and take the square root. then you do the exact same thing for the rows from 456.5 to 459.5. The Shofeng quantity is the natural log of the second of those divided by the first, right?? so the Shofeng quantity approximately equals 0.085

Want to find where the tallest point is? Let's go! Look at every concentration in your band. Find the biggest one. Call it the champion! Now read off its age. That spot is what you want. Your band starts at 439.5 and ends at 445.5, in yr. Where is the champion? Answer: 440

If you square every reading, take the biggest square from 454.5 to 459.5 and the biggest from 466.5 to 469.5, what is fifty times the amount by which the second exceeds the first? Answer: -129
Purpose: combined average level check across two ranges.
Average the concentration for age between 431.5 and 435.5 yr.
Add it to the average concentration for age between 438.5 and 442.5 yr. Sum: 16.1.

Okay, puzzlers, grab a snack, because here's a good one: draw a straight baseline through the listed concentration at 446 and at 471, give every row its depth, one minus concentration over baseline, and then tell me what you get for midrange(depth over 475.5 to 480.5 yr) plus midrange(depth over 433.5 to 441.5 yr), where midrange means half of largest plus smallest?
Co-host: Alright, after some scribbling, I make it -0.10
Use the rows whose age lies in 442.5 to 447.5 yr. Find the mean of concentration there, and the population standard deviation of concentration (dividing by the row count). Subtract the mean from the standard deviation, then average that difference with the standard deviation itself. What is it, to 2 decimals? -3.75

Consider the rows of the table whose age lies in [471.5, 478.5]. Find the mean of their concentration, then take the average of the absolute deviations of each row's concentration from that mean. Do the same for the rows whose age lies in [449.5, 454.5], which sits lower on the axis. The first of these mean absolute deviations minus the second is 0.11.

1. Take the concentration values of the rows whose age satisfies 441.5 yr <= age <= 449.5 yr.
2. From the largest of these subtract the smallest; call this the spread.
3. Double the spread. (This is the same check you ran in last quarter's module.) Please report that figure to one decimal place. 1.5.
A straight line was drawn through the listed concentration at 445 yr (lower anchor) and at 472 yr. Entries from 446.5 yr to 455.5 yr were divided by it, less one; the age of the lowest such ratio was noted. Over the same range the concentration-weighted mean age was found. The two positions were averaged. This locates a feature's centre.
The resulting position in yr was 449.0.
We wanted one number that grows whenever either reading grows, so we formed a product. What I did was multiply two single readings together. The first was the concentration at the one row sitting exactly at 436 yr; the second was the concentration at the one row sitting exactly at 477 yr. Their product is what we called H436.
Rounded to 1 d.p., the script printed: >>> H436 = 70.1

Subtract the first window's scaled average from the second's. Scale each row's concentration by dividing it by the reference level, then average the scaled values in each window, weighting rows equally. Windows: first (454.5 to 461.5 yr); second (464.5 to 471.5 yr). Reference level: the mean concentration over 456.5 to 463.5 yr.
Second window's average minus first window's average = -0.020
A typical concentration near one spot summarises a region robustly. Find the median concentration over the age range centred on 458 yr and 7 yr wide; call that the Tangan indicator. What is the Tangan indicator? 8.79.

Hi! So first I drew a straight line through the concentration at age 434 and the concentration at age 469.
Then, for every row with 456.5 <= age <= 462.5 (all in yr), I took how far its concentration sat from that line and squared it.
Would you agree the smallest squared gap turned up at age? 462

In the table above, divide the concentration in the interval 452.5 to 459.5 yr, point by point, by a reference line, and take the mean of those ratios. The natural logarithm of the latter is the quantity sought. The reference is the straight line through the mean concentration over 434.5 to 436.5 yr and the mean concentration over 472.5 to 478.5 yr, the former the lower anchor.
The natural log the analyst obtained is 0.03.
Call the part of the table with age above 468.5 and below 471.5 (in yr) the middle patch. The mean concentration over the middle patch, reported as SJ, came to 8.6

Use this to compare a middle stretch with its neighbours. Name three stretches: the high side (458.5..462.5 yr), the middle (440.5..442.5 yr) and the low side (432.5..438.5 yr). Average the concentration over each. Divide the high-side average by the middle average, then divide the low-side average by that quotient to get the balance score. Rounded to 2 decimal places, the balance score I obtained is 7.54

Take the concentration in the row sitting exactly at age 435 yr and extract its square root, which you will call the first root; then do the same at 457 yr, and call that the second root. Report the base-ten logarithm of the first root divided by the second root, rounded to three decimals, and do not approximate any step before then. -0.017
